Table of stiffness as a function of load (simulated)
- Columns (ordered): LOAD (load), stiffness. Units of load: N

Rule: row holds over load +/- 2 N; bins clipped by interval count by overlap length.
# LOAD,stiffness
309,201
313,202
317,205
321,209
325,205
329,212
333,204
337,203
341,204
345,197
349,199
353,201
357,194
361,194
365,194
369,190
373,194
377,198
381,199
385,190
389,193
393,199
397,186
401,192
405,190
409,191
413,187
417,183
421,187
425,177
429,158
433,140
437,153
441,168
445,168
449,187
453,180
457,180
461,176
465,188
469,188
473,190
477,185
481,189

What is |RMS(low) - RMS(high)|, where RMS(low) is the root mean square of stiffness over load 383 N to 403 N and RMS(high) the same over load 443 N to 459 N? 13.2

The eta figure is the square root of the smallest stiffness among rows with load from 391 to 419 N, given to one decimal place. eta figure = 13.5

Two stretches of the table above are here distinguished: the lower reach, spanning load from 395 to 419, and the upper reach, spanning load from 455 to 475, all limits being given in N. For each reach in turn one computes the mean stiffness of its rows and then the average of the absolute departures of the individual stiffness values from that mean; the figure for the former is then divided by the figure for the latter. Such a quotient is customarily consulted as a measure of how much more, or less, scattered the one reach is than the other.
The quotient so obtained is 0.6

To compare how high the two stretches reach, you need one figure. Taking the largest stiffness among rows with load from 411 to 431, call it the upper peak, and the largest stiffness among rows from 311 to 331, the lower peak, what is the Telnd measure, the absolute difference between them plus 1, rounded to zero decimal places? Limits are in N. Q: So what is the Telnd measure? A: 26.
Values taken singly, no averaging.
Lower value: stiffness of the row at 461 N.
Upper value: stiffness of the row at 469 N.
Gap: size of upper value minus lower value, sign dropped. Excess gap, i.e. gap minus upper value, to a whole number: -176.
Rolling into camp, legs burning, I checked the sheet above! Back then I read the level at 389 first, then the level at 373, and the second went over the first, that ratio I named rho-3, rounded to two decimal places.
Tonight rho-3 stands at 1.01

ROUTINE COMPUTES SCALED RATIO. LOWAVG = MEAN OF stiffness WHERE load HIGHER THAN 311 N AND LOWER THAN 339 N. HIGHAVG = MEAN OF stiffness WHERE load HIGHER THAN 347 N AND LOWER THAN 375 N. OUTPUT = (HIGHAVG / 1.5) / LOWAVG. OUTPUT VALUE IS 0.632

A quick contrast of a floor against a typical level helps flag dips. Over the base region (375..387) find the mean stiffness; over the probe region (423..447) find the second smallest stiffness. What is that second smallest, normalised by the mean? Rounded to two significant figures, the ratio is 0.78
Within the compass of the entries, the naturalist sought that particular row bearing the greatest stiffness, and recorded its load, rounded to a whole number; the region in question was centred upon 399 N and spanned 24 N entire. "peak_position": 393 N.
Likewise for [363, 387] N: 381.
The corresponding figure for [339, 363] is 341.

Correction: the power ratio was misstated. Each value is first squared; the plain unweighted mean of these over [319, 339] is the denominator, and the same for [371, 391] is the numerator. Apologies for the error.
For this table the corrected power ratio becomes 0.89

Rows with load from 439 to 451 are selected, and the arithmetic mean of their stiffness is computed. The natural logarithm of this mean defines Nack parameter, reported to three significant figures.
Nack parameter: 5.16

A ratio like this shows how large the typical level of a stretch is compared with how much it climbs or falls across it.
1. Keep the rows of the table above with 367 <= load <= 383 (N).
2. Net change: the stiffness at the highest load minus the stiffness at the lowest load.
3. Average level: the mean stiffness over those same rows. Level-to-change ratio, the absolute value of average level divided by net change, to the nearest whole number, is 22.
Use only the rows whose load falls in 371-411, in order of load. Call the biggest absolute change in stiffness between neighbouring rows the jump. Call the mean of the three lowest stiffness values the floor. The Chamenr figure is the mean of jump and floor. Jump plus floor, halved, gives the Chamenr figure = 101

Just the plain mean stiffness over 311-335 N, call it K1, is 206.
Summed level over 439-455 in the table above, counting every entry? 703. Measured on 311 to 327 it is 821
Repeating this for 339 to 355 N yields 801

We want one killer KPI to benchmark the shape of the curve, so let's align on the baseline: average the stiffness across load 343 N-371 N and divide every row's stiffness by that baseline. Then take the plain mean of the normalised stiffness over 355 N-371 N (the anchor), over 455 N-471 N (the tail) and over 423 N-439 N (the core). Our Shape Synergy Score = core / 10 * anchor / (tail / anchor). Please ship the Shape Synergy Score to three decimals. 0.084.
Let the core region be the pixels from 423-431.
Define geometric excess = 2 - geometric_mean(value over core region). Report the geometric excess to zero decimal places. -165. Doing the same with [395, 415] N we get -187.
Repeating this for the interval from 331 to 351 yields -199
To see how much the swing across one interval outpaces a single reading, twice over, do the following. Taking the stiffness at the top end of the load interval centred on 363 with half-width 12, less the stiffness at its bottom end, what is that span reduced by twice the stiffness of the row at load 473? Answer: -387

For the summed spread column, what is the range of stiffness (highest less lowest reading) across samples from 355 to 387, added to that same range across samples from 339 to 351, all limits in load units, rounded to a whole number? 16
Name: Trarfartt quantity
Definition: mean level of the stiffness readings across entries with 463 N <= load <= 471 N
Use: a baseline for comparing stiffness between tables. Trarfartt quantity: 188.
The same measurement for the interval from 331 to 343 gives 204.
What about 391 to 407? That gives 192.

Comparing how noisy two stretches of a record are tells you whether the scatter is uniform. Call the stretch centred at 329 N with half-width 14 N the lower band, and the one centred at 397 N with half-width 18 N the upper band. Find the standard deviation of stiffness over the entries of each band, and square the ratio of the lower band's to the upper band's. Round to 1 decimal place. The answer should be 0.5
